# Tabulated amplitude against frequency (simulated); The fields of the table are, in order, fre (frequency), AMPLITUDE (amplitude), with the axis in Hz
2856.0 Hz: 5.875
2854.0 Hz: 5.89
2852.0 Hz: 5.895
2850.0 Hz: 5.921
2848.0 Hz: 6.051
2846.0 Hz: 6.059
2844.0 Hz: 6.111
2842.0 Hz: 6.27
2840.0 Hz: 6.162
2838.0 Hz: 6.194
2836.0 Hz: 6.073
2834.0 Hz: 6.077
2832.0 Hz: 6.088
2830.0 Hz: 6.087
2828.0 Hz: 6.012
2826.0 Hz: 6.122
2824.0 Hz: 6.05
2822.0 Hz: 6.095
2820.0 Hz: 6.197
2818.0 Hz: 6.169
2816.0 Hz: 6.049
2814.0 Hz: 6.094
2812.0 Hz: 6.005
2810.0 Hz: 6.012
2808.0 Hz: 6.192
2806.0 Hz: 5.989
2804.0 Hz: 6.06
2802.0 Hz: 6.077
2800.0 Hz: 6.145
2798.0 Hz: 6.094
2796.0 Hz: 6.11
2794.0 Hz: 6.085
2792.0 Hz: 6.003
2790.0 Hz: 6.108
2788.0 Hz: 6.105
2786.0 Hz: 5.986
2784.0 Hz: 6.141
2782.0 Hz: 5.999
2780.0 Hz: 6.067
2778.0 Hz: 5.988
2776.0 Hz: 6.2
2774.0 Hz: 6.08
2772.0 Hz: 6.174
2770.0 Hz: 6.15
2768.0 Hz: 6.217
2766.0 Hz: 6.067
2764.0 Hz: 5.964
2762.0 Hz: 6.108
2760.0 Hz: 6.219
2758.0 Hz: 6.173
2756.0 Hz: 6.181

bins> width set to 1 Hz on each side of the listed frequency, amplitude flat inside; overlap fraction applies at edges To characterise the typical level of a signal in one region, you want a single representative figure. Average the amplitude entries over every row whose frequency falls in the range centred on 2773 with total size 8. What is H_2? 6.15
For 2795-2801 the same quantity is 6.12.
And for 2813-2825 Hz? 6.11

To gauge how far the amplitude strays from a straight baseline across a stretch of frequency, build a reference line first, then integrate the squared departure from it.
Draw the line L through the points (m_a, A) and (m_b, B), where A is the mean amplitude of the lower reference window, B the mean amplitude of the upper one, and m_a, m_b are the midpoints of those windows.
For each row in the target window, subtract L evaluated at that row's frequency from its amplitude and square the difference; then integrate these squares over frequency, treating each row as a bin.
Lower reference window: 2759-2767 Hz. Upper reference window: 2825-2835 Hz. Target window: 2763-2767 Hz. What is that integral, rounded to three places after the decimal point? 0.032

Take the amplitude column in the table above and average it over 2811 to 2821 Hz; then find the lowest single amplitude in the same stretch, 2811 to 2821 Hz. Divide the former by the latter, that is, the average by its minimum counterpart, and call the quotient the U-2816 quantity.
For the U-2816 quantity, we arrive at 1.02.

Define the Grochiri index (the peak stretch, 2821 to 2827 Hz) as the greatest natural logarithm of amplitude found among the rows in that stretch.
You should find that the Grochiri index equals 1.81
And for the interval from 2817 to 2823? 1.82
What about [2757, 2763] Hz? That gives 1.83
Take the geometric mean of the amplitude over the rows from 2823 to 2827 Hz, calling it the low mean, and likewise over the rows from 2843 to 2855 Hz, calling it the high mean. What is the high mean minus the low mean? -0.10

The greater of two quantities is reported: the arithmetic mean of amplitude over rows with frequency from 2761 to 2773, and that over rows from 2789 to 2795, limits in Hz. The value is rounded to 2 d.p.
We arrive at 6.11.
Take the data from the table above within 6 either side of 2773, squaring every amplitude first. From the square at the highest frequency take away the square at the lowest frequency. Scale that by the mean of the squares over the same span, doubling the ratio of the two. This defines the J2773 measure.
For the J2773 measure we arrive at -0.15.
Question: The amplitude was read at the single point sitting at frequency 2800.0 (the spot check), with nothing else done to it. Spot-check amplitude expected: 6.145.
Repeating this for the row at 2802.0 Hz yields 6.077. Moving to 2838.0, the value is 6.194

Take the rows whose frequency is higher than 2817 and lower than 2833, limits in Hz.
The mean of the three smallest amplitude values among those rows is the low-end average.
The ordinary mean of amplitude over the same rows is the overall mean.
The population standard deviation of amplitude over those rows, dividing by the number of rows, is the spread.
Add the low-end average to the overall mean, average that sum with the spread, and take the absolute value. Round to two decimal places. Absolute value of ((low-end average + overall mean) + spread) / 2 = 6.10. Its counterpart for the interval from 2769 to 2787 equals 6.08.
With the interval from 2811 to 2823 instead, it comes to 6.11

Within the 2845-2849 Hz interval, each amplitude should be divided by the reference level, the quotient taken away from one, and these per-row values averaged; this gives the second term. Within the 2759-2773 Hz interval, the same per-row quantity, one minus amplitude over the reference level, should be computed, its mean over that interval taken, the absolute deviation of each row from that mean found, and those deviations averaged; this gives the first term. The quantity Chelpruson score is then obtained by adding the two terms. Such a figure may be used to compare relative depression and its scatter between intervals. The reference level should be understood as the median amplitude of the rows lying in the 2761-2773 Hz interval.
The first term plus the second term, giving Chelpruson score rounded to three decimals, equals 0.024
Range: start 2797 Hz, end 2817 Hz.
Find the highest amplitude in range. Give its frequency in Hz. 2808.0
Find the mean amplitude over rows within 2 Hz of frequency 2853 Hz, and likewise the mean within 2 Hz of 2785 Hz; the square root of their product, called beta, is 5.977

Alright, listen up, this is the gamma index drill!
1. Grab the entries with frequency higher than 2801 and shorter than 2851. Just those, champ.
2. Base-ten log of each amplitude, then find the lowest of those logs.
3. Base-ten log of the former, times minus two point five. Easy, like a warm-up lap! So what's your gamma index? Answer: 0.280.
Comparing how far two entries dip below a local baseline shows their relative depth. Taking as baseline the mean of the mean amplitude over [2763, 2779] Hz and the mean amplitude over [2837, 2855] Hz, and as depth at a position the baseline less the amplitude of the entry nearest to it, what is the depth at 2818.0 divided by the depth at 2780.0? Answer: -5.3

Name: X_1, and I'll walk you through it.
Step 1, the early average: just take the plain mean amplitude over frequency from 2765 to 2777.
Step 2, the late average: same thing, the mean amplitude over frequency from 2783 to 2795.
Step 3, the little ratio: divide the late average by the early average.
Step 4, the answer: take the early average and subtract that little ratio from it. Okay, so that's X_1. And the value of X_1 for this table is 5.16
